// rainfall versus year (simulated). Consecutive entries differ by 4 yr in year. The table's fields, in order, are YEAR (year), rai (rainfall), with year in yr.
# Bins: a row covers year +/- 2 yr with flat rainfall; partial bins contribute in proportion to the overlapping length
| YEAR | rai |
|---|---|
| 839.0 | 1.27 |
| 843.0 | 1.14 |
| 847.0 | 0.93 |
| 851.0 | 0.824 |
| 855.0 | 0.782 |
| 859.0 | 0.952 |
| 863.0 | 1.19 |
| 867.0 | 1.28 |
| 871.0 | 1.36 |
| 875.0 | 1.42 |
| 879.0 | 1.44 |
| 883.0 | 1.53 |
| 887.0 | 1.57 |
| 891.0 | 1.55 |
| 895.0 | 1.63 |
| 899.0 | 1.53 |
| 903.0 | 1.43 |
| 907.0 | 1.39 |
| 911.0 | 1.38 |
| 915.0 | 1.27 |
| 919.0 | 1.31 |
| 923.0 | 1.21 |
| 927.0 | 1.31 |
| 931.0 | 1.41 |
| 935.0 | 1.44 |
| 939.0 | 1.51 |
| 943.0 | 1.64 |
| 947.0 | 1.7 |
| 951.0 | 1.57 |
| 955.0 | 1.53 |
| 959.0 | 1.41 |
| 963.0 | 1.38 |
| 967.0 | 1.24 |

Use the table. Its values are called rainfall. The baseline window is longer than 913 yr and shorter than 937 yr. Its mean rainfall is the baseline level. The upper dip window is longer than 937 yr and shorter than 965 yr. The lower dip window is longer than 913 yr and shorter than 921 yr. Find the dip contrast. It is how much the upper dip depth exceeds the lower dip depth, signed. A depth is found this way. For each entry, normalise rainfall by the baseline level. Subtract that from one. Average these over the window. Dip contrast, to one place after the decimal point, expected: -0.2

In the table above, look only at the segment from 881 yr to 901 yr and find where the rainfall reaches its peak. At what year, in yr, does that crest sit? 895.0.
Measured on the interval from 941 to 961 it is 947.0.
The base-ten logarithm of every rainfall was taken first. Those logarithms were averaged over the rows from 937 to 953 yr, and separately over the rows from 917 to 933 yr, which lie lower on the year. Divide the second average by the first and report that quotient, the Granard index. 0.6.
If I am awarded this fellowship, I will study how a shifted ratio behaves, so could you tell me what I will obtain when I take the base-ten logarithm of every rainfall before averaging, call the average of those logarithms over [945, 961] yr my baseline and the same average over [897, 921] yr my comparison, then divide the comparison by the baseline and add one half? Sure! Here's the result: 1.2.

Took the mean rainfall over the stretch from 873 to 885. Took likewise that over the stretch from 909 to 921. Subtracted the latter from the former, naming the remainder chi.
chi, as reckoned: 0.14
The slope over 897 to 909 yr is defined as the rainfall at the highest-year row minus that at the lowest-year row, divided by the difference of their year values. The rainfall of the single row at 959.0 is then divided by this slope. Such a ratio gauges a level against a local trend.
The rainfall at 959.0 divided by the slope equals -81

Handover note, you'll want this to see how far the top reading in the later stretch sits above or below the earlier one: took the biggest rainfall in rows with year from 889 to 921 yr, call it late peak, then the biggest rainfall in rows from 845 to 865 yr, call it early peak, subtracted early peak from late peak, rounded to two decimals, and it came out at 0.44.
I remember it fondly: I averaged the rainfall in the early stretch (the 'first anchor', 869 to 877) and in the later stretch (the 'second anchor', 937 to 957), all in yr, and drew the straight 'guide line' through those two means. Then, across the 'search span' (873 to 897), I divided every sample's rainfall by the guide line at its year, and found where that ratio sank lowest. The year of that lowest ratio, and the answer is 875.0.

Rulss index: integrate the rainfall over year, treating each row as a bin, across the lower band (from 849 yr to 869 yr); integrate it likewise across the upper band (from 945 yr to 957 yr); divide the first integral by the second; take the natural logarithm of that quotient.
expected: 0.0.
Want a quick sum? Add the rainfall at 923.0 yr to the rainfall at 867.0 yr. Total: 2.49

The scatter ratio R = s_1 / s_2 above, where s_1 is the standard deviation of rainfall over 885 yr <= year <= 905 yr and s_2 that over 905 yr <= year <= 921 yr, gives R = 1.3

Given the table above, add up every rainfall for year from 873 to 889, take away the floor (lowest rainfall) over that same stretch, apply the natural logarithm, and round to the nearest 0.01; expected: 1.51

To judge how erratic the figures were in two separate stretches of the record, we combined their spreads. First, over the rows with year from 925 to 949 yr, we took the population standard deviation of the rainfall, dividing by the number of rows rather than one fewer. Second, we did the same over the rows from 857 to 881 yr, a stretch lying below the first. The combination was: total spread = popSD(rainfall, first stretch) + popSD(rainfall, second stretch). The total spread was 0.301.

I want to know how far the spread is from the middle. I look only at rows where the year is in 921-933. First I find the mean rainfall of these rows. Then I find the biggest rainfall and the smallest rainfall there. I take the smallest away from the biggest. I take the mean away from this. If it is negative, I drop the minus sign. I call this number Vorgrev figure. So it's 1.11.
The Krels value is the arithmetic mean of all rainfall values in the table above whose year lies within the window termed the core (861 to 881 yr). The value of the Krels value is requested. 1.34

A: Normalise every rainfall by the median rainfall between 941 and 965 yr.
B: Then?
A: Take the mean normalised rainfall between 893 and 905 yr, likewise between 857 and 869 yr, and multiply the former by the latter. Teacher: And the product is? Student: 0.73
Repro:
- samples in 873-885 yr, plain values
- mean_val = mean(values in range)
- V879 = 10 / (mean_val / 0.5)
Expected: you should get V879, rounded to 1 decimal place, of 3.4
